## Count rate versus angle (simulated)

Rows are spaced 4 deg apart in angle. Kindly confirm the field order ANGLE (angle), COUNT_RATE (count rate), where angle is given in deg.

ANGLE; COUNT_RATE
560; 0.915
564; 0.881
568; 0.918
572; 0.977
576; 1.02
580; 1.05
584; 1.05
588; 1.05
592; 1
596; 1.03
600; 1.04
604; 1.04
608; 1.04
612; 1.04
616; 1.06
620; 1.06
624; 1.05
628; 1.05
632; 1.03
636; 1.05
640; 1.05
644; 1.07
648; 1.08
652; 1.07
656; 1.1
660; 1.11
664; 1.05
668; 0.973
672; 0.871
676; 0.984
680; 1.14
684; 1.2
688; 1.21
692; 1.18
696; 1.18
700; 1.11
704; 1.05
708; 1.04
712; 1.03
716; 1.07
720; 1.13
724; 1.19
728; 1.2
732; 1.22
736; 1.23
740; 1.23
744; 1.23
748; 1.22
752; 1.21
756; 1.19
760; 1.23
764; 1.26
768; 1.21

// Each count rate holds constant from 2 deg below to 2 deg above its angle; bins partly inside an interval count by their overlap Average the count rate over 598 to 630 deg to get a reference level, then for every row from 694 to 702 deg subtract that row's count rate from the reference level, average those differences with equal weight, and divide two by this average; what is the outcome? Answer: -21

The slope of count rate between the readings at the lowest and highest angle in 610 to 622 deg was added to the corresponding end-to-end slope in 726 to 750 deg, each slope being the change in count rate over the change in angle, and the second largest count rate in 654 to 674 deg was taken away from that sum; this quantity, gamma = -1.10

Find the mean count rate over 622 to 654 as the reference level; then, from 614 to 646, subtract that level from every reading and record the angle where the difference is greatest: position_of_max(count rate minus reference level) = 644 deg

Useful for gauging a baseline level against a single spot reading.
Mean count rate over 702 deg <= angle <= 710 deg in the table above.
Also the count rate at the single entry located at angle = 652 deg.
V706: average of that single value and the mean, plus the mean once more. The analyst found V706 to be 2.10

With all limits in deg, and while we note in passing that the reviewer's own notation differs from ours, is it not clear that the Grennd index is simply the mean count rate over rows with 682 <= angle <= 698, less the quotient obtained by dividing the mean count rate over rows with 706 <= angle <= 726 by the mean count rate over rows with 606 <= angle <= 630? 0.15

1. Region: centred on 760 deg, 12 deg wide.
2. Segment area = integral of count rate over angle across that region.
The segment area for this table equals 15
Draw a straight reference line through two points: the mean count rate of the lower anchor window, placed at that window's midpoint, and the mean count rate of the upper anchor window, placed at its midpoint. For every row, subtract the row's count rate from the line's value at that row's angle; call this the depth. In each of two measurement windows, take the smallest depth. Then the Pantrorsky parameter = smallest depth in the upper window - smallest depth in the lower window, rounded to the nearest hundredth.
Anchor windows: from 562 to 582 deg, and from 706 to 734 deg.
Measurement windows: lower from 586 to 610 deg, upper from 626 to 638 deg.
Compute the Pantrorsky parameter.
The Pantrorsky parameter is 0.04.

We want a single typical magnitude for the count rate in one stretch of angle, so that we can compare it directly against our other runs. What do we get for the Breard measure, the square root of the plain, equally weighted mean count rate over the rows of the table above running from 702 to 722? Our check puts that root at 1.03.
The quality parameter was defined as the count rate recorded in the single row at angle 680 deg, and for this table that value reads 1.14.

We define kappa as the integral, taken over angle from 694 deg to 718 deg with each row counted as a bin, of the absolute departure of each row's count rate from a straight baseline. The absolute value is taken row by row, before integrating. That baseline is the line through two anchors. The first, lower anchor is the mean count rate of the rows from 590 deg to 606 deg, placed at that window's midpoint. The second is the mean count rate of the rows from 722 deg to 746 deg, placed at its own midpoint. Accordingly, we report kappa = 2.5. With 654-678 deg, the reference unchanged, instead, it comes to 2.6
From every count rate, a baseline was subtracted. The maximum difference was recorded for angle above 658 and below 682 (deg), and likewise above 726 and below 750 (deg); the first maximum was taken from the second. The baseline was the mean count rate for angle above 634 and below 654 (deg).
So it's 0.09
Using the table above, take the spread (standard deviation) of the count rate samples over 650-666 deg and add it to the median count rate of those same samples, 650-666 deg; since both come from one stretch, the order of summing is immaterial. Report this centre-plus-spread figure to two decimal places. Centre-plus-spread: 1.11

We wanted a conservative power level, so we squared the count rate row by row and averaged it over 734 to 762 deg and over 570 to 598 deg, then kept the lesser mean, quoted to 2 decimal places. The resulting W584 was 1.05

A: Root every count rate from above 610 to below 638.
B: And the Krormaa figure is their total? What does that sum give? 7.2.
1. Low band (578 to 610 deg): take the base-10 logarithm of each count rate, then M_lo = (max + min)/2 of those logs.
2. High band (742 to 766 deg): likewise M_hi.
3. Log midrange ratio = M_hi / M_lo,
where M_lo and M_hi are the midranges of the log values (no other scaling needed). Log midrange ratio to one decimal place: 8.3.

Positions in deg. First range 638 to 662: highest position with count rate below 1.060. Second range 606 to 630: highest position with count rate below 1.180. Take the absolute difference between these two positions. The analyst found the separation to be 12 deg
